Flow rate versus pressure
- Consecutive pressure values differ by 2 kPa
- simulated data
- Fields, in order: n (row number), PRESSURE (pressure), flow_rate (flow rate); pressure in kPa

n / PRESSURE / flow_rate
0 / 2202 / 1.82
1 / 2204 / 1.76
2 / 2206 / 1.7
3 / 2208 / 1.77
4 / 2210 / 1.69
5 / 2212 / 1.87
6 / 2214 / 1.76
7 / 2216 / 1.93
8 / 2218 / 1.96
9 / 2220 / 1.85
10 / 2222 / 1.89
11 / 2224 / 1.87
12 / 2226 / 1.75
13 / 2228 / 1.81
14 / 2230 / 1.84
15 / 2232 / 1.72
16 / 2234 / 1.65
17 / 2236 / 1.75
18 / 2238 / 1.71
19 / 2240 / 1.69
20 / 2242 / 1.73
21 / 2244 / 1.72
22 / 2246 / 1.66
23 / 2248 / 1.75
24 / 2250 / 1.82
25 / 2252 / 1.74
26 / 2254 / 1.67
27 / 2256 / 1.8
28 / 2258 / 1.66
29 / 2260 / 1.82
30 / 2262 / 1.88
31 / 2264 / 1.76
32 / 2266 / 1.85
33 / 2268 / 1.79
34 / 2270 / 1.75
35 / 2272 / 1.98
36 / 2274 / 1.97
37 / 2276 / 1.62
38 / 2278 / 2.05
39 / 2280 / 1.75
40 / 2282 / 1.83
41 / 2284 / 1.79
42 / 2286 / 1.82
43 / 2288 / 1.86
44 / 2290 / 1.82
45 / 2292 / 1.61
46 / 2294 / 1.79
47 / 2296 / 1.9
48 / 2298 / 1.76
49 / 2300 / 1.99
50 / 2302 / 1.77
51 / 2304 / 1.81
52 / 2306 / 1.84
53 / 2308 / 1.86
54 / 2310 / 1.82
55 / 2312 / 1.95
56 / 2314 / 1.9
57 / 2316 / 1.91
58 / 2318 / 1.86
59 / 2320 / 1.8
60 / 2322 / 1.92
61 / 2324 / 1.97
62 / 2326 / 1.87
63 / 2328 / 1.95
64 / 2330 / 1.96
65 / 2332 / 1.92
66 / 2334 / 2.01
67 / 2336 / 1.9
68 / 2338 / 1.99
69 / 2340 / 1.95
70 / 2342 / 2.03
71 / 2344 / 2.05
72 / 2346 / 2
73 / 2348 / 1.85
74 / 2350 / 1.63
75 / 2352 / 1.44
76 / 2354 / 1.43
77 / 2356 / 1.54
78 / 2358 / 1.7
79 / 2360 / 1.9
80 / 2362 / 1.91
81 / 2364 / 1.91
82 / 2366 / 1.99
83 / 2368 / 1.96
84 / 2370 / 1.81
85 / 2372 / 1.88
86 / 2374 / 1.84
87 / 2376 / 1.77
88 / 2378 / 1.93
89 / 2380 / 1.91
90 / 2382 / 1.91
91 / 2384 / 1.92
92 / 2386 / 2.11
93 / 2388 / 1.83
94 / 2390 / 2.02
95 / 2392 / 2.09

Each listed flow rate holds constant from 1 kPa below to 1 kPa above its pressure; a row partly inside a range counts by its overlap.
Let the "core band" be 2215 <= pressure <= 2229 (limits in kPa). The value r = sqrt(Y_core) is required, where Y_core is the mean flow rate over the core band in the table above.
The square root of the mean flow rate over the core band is 1.37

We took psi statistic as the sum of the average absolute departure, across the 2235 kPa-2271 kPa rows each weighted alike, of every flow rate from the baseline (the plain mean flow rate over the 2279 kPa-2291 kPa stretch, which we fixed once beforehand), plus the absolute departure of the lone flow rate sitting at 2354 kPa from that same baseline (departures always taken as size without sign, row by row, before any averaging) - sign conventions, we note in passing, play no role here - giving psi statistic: 0.45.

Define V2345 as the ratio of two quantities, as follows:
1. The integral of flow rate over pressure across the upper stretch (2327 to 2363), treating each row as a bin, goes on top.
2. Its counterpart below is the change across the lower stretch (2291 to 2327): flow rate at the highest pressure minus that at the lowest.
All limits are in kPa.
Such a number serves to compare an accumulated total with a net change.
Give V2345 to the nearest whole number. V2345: 255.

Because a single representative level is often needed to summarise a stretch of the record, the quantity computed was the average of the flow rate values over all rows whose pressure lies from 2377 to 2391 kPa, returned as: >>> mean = 1.95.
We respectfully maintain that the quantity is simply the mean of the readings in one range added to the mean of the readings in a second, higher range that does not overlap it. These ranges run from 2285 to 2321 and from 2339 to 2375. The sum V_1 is 3.661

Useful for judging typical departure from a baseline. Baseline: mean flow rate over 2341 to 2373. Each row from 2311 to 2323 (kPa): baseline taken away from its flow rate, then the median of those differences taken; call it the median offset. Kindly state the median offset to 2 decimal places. 0.09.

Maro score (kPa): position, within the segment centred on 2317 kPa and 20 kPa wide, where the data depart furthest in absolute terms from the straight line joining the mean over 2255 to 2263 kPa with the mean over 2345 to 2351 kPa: 2324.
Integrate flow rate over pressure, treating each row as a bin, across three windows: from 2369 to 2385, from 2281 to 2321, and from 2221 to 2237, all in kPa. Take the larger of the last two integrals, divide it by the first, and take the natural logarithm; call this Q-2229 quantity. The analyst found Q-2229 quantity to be 0.9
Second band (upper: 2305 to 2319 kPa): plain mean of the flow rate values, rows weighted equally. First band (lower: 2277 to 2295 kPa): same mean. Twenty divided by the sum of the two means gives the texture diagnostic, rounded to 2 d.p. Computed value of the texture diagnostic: 5.42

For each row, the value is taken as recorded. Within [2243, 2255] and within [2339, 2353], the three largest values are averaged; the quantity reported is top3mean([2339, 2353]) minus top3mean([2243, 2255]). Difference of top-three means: 0.26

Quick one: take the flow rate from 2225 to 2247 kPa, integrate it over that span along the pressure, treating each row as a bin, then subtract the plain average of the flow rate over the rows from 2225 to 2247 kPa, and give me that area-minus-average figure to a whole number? 36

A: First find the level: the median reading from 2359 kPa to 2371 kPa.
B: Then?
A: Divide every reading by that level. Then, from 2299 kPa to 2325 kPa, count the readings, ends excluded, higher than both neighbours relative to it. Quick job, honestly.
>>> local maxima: 3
